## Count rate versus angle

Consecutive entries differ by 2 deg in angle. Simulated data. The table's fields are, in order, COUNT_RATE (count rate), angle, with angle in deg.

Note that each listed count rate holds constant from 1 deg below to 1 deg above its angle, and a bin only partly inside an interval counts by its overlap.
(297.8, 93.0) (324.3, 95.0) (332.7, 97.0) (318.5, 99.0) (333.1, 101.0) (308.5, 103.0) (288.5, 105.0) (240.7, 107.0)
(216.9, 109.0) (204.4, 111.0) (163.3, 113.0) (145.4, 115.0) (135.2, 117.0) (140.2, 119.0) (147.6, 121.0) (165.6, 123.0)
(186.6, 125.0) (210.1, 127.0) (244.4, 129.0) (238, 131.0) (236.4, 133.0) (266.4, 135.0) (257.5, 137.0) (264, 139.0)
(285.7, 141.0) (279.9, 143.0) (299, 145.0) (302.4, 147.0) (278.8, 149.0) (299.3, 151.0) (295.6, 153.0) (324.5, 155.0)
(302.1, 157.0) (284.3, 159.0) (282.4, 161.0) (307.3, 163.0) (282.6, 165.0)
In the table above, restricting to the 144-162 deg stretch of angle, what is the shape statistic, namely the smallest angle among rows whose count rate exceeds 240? 145.0 deg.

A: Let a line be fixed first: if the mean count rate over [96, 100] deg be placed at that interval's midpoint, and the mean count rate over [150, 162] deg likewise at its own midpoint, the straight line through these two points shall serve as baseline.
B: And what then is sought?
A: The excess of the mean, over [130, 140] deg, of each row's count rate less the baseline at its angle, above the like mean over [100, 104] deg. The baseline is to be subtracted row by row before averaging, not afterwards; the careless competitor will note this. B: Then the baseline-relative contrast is -53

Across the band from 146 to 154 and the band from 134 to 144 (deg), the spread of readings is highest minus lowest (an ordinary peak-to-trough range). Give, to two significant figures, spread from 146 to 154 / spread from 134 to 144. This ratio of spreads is 0.84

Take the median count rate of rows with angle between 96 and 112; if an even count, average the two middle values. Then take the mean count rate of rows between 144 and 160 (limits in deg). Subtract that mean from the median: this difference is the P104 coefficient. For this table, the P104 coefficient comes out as 0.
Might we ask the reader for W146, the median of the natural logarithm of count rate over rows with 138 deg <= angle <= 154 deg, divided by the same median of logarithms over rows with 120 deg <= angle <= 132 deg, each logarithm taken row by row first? 1.07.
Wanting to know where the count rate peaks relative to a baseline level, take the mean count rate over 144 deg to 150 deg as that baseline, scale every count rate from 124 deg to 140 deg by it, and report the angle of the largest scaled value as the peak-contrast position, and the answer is 135.0 deg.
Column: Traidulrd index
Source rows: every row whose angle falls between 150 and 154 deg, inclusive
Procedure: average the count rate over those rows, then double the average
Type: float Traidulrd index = 595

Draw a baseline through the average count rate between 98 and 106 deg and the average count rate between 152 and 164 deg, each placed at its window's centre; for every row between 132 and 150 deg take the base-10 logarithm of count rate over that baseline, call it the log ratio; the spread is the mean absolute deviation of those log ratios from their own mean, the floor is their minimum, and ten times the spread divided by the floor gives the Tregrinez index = -2.49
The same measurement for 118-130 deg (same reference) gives -2.20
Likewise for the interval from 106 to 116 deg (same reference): -2.25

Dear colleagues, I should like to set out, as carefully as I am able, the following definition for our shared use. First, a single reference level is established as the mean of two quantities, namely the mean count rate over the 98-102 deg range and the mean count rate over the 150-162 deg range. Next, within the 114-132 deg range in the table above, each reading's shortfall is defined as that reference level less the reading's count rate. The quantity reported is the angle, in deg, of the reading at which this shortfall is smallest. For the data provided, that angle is 129.0 deg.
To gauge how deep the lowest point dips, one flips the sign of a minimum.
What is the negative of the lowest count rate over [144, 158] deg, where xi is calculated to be -279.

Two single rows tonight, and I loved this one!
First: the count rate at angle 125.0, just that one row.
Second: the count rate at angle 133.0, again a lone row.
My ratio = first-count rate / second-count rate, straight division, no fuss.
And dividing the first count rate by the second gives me 0.79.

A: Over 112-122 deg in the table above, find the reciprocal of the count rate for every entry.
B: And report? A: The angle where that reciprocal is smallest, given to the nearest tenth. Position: 113.0 deg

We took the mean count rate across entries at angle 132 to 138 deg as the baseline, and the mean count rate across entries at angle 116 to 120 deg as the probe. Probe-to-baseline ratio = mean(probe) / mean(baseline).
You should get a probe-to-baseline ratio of 0.5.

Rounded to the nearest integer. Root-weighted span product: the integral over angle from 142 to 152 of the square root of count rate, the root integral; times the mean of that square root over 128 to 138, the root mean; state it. 2692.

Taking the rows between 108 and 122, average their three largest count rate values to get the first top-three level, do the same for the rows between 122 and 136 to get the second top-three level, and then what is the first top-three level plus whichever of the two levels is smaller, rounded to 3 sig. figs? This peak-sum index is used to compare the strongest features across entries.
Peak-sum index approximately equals 390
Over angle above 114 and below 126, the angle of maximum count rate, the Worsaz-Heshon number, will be 125.0 deg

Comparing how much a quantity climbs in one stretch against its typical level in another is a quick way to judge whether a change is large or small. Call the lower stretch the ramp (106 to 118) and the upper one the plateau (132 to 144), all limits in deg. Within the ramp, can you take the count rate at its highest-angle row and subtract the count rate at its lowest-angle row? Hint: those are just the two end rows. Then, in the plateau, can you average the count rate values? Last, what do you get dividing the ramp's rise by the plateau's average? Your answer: -0.40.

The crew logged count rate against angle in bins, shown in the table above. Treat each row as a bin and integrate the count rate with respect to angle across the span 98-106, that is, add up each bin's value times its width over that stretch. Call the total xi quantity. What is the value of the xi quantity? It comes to 2497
